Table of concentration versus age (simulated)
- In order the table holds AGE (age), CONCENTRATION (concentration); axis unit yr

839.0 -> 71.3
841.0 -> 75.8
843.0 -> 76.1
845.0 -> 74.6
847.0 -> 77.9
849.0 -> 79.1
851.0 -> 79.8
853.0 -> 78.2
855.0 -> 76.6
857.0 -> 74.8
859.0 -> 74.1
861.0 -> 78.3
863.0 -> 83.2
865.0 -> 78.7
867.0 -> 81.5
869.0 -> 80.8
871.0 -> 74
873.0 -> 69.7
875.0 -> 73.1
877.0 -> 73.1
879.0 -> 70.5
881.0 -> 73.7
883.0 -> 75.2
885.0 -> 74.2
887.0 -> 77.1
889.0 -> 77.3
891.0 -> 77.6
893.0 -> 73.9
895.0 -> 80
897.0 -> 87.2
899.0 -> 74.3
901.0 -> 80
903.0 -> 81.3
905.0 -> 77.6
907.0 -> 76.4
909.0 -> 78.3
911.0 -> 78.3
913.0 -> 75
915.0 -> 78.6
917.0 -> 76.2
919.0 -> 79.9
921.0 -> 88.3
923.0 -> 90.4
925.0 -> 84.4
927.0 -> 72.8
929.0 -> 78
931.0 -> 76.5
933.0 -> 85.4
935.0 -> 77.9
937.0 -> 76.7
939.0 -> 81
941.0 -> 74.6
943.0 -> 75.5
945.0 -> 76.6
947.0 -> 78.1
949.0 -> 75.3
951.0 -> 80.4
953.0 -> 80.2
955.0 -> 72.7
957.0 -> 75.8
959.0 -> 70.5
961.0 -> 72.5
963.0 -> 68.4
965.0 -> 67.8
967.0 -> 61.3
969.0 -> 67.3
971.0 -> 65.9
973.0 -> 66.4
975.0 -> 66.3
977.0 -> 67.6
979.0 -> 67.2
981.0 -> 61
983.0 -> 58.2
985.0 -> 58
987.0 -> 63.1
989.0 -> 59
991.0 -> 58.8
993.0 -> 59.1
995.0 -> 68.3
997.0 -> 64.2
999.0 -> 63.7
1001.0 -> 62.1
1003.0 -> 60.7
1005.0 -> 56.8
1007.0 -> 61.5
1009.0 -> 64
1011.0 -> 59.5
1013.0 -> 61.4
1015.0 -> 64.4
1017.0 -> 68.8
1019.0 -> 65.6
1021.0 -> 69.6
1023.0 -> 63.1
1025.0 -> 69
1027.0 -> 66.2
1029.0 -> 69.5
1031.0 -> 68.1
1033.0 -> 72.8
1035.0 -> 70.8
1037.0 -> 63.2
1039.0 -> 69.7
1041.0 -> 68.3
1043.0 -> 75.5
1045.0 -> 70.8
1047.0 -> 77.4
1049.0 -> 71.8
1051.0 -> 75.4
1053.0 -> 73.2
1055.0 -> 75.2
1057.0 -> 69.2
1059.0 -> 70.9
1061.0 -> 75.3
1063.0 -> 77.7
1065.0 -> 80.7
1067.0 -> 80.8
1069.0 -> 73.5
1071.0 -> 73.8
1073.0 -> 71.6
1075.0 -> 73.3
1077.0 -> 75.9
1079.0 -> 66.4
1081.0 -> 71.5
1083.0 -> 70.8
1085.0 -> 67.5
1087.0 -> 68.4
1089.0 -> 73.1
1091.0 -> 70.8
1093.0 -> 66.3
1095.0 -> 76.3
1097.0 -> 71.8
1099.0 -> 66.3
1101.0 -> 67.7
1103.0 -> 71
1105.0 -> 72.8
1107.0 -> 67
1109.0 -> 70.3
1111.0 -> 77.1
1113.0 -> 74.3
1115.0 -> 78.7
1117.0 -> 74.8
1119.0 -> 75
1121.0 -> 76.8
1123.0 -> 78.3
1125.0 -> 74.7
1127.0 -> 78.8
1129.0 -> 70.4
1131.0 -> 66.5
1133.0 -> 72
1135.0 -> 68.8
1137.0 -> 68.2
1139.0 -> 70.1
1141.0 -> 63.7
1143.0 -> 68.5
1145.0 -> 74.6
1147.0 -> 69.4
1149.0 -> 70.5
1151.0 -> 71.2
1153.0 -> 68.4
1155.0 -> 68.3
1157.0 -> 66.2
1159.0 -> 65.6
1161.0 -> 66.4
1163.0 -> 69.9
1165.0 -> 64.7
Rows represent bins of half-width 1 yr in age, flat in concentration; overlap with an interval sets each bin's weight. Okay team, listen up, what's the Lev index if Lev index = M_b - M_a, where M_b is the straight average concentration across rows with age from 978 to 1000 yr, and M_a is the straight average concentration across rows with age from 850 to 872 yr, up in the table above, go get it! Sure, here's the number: -16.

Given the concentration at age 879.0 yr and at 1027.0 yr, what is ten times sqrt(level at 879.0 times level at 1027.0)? 683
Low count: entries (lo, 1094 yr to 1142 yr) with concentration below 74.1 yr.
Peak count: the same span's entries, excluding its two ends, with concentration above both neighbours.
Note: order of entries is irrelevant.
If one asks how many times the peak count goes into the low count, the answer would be 2.0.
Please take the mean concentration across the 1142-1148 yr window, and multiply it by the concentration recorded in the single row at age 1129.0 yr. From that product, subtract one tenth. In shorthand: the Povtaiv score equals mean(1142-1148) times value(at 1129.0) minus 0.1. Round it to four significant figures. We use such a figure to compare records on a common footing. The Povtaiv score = 4987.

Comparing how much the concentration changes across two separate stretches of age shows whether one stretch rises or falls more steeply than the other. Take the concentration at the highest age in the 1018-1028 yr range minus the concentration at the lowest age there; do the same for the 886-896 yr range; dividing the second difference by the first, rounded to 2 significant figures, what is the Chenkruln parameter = 4.8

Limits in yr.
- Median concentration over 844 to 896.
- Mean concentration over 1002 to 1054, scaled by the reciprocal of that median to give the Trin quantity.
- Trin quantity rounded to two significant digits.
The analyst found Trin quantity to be 0.88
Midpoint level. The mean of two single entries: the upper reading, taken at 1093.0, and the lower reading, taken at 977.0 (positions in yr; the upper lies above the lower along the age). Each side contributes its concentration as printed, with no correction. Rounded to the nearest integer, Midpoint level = 67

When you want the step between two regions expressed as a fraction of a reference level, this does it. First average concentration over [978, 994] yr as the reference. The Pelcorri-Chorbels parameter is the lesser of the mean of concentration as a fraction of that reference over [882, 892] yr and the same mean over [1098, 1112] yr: 1.16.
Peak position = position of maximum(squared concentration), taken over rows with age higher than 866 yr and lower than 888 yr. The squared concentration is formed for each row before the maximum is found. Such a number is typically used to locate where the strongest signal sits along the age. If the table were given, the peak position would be 867.0 yr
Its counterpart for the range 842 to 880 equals 863.0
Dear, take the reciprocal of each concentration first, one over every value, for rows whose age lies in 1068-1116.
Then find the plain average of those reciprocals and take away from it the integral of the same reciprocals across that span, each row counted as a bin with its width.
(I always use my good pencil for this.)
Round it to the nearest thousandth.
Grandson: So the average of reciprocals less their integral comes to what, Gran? -0.659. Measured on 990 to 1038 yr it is -0.730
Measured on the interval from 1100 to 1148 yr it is -0.654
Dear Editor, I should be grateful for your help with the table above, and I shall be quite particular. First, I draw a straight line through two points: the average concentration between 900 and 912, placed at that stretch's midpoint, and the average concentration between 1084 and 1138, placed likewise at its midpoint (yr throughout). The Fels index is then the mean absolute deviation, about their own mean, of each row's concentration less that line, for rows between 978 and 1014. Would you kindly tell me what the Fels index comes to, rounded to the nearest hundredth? 2.55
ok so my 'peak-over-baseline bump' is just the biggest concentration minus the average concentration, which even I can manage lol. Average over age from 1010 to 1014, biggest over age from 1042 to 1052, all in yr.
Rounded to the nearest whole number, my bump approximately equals 17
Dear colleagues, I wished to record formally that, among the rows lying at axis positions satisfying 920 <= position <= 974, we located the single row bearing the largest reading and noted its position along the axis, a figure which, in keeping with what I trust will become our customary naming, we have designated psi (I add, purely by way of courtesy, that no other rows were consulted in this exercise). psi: 923.0 yr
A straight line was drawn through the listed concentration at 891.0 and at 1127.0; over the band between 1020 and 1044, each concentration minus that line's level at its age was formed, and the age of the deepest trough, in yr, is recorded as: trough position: 1023.0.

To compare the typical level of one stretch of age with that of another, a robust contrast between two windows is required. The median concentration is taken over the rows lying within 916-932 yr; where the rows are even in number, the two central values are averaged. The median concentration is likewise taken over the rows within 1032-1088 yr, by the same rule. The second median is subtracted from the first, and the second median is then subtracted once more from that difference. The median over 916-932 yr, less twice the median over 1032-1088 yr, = -66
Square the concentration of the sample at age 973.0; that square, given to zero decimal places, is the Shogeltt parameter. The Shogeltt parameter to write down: 4409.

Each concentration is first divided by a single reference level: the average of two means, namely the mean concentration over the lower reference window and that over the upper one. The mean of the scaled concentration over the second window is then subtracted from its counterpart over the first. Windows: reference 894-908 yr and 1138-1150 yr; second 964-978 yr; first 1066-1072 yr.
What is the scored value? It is 0.13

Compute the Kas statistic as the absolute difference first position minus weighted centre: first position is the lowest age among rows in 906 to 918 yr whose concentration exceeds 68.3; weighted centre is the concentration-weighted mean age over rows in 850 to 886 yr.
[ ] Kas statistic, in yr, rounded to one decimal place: 39.3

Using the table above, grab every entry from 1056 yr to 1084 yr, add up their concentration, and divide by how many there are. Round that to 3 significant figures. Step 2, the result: 73.7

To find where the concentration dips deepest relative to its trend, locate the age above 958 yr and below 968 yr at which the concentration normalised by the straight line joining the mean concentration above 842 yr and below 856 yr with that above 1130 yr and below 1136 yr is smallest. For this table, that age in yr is 967.0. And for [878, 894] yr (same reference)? 879.0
